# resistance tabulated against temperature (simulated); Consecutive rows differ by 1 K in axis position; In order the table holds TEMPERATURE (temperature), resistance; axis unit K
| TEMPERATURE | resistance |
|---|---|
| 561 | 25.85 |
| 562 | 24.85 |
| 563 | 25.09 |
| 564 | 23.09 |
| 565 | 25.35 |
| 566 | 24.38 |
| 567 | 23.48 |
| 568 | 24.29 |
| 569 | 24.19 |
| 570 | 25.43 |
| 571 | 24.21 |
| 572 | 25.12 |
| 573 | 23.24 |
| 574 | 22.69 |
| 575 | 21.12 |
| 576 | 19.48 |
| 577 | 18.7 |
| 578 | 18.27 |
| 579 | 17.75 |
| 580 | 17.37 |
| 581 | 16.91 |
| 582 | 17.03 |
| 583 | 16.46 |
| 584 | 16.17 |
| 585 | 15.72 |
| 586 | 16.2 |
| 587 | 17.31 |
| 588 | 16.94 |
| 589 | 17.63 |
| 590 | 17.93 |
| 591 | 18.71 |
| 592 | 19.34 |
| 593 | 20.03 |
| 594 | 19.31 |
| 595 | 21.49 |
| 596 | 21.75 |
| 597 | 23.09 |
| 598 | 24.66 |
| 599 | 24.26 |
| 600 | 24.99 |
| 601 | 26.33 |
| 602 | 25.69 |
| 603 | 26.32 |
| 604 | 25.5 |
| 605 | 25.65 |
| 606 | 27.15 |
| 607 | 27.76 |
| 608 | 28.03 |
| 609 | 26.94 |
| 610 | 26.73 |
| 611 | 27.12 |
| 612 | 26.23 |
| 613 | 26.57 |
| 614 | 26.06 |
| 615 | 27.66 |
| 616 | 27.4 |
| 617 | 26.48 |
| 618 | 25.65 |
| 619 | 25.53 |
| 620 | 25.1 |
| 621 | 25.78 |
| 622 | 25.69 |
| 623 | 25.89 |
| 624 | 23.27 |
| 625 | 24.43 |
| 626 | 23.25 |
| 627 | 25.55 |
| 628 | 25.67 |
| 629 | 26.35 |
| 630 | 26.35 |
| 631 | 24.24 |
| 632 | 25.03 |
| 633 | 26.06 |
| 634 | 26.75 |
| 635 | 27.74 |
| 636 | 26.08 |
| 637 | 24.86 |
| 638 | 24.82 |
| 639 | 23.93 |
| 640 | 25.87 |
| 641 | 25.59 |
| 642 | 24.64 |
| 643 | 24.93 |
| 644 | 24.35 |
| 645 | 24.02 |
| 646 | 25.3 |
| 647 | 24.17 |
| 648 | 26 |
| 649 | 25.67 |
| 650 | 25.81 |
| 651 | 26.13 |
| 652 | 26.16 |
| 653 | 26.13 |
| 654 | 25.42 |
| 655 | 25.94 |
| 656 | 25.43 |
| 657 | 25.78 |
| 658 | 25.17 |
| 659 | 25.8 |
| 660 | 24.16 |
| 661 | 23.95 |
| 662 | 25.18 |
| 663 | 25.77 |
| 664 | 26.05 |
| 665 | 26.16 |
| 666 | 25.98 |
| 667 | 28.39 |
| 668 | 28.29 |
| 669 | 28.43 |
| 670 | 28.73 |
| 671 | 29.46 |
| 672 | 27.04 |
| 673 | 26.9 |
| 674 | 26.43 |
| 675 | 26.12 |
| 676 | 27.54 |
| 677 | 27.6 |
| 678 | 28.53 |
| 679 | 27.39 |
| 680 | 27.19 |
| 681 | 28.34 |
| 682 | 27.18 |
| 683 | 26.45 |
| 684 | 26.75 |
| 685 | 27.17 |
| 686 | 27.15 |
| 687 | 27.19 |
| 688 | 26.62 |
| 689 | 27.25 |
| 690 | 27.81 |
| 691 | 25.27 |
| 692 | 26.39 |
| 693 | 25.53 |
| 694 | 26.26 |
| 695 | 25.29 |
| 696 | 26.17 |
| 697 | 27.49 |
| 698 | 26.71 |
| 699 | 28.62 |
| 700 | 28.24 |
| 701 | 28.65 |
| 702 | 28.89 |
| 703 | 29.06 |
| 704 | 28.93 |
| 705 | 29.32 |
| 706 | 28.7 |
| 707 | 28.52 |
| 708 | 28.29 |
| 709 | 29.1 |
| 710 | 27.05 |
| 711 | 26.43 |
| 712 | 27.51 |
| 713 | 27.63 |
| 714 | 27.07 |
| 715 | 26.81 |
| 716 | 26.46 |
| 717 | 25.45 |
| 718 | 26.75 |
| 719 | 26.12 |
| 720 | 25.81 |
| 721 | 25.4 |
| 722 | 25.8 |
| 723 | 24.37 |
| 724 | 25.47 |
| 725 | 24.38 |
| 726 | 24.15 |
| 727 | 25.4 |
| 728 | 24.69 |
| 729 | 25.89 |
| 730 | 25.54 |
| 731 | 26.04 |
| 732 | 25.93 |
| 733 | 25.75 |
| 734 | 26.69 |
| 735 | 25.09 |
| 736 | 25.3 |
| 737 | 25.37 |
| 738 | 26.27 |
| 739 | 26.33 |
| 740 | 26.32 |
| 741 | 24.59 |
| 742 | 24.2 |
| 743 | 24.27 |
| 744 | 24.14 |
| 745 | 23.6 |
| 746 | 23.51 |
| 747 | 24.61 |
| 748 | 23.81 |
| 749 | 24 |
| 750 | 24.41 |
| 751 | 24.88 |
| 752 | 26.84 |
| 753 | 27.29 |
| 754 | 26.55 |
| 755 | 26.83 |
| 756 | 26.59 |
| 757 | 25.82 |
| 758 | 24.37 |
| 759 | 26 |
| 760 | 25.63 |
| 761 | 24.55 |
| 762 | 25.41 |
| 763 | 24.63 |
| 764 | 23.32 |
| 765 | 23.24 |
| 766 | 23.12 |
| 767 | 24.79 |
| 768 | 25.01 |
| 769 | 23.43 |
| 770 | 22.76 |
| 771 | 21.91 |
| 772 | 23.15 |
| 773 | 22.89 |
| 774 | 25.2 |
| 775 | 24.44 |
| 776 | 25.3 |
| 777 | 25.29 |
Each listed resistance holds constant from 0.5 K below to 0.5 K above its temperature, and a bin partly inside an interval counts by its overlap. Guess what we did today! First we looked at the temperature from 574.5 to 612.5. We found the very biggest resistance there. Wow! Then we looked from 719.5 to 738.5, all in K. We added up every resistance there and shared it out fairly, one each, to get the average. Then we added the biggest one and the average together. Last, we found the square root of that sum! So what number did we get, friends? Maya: 7.31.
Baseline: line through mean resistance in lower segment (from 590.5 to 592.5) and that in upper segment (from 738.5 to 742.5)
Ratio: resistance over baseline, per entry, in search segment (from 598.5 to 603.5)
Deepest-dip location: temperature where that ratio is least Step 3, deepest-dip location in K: 599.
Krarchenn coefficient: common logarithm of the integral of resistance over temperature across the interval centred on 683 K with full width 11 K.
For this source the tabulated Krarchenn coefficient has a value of 2.477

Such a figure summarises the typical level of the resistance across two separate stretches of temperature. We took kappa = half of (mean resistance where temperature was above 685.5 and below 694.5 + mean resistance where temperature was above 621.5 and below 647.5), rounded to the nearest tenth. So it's 25.9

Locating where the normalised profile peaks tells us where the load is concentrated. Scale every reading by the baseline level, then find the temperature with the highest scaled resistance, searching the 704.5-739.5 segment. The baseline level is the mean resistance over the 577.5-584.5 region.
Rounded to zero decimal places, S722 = 705 K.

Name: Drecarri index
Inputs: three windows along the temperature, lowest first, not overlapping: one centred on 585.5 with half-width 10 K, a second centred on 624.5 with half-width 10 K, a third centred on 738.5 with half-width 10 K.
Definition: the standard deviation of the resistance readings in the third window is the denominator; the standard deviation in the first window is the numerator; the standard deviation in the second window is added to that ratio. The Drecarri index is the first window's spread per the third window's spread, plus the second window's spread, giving 2.6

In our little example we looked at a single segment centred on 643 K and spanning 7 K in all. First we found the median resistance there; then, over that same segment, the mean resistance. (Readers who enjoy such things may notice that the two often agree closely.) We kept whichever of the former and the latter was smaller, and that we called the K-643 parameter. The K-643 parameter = 24.9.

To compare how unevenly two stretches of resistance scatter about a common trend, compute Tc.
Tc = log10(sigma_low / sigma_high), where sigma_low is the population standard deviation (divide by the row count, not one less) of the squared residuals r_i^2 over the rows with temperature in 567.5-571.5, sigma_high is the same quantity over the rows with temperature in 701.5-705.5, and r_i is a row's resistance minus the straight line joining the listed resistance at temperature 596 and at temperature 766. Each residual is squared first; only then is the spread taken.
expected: 0.21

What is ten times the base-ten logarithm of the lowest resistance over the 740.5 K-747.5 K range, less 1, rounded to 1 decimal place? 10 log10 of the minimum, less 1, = 12.7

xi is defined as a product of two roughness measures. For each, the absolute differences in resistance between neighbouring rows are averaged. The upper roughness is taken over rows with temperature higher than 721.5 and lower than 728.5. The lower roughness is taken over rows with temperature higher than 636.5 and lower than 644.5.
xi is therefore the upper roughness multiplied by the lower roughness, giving 0.69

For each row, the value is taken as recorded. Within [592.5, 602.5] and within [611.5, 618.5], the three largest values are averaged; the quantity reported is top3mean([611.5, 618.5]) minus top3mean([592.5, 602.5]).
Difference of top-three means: 1.5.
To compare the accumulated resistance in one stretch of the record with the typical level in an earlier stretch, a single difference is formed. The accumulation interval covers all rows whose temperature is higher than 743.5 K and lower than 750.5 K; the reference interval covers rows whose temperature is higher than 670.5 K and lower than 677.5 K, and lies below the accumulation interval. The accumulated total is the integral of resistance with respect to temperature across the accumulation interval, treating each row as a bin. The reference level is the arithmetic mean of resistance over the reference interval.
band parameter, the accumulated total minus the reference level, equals 141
